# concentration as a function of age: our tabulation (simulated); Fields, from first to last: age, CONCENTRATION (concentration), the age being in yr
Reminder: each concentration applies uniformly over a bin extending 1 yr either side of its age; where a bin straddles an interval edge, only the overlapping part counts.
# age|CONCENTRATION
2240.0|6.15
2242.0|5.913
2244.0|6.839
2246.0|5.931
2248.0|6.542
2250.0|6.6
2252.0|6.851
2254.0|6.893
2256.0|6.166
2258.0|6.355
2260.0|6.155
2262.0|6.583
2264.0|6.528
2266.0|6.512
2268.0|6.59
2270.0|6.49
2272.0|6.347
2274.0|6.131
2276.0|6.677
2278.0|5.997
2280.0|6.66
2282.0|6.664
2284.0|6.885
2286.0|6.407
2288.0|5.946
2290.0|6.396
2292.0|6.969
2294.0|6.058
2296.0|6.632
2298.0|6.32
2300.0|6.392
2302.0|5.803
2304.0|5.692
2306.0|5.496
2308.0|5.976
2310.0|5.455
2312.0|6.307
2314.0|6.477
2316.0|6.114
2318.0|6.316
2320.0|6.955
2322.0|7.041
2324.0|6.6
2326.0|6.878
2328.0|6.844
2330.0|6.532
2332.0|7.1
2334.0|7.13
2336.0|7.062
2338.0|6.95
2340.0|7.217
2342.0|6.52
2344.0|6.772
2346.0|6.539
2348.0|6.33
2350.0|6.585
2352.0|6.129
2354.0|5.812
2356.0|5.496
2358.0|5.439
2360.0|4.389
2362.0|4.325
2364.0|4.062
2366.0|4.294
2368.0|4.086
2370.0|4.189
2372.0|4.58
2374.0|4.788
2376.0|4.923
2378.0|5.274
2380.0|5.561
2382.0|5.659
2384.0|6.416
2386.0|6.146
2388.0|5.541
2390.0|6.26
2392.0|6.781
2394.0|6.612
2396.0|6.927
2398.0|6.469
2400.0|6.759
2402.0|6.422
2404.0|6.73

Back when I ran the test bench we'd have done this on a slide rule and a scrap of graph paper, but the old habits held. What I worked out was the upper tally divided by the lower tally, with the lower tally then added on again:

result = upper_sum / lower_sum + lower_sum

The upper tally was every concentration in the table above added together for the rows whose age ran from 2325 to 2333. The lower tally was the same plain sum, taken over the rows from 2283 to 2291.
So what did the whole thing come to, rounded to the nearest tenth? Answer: 26.7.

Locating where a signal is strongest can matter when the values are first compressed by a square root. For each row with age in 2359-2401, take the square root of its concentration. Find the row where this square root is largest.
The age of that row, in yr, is 2396.0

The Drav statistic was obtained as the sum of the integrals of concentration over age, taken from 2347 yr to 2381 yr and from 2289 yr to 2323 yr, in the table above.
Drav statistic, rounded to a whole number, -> 385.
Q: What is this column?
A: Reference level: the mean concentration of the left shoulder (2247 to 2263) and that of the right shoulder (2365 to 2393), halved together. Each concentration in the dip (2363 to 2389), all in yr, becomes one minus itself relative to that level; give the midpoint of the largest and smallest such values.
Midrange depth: 0.11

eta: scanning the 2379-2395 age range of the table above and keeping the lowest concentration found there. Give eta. 5.541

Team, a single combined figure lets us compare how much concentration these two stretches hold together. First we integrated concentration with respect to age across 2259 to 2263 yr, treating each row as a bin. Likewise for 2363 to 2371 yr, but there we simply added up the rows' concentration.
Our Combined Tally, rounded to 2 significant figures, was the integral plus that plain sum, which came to 42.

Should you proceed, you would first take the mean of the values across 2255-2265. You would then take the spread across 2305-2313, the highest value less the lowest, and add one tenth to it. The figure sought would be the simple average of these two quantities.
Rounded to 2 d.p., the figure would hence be 3.65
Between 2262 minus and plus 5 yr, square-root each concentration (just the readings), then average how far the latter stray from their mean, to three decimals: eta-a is 0.027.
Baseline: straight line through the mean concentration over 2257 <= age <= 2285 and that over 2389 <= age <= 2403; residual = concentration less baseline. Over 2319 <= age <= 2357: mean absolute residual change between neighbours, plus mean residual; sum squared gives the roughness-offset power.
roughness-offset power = 0.15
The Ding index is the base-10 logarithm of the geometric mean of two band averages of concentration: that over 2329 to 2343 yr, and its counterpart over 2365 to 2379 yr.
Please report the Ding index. 0.75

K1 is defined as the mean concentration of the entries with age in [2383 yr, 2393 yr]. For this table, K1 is 6.2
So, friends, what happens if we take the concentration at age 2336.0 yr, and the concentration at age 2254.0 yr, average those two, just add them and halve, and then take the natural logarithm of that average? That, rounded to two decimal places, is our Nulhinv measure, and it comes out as 1.94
